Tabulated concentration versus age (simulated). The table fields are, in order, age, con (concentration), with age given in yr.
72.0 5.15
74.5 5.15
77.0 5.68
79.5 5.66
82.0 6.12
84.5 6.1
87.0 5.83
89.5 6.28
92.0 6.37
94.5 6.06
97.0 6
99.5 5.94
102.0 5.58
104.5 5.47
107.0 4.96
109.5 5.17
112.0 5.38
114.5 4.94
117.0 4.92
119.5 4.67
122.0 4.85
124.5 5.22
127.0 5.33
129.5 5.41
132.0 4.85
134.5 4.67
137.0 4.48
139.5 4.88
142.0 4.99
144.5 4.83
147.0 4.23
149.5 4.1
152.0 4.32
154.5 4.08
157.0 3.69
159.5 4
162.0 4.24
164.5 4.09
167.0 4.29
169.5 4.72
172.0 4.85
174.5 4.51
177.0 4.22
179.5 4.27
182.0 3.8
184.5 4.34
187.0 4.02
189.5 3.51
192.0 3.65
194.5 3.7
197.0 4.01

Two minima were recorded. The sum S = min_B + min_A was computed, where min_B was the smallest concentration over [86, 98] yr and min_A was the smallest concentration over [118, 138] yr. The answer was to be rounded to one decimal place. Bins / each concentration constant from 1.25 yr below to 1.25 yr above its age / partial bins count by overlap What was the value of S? 10.3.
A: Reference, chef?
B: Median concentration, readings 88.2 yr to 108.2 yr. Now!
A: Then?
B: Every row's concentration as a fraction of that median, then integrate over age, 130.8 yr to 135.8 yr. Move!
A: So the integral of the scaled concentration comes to 4.0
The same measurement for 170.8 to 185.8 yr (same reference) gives 10.9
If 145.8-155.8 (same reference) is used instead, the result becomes 7.0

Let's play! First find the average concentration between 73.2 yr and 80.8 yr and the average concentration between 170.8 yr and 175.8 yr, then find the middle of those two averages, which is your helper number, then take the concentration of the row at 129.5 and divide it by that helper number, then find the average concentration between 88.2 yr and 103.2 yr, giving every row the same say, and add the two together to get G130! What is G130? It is 7.1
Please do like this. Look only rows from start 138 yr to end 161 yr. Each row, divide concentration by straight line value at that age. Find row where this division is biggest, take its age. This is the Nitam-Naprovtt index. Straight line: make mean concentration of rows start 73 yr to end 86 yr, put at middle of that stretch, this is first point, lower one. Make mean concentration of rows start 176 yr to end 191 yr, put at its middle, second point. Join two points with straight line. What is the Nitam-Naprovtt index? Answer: 142.0 yr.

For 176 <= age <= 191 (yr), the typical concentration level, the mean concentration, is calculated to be 4.0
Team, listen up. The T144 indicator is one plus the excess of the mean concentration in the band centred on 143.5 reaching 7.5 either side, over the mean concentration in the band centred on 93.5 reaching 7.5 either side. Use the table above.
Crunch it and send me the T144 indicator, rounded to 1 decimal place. -0.5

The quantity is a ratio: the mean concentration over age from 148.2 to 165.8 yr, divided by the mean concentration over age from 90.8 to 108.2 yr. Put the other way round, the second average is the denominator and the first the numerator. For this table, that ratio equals 0.71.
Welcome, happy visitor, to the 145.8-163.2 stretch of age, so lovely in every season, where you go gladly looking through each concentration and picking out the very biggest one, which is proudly 4.32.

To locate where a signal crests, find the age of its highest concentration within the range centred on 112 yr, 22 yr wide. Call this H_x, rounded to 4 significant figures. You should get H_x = 102.0 yr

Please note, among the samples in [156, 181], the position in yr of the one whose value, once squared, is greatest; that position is 172.0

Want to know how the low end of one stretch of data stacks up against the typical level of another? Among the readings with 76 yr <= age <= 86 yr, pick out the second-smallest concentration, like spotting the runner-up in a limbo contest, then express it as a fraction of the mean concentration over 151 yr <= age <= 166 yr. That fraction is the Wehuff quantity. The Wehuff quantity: 1.40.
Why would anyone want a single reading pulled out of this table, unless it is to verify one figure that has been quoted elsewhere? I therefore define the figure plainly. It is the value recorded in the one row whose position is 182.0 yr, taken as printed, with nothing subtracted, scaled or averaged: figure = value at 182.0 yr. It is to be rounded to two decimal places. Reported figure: 3.80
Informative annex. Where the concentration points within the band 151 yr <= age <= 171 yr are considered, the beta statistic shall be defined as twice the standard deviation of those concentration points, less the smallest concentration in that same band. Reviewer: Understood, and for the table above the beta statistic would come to -3.1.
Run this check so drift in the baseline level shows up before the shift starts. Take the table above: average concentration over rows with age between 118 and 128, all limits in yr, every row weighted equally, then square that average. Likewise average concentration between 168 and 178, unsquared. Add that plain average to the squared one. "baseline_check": 30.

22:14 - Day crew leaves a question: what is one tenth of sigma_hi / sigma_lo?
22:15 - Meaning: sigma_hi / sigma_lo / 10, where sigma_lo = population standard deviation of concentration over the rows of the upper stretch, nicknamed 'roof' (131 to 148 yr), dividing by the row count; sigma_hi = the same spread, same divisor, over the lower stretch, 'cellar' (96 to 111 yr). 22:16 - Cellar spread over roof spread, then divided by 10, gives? 0.152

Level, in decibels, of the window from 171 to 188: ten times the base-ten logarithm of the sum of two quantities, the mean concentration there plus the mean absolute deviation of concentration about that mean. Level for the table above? 6.6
